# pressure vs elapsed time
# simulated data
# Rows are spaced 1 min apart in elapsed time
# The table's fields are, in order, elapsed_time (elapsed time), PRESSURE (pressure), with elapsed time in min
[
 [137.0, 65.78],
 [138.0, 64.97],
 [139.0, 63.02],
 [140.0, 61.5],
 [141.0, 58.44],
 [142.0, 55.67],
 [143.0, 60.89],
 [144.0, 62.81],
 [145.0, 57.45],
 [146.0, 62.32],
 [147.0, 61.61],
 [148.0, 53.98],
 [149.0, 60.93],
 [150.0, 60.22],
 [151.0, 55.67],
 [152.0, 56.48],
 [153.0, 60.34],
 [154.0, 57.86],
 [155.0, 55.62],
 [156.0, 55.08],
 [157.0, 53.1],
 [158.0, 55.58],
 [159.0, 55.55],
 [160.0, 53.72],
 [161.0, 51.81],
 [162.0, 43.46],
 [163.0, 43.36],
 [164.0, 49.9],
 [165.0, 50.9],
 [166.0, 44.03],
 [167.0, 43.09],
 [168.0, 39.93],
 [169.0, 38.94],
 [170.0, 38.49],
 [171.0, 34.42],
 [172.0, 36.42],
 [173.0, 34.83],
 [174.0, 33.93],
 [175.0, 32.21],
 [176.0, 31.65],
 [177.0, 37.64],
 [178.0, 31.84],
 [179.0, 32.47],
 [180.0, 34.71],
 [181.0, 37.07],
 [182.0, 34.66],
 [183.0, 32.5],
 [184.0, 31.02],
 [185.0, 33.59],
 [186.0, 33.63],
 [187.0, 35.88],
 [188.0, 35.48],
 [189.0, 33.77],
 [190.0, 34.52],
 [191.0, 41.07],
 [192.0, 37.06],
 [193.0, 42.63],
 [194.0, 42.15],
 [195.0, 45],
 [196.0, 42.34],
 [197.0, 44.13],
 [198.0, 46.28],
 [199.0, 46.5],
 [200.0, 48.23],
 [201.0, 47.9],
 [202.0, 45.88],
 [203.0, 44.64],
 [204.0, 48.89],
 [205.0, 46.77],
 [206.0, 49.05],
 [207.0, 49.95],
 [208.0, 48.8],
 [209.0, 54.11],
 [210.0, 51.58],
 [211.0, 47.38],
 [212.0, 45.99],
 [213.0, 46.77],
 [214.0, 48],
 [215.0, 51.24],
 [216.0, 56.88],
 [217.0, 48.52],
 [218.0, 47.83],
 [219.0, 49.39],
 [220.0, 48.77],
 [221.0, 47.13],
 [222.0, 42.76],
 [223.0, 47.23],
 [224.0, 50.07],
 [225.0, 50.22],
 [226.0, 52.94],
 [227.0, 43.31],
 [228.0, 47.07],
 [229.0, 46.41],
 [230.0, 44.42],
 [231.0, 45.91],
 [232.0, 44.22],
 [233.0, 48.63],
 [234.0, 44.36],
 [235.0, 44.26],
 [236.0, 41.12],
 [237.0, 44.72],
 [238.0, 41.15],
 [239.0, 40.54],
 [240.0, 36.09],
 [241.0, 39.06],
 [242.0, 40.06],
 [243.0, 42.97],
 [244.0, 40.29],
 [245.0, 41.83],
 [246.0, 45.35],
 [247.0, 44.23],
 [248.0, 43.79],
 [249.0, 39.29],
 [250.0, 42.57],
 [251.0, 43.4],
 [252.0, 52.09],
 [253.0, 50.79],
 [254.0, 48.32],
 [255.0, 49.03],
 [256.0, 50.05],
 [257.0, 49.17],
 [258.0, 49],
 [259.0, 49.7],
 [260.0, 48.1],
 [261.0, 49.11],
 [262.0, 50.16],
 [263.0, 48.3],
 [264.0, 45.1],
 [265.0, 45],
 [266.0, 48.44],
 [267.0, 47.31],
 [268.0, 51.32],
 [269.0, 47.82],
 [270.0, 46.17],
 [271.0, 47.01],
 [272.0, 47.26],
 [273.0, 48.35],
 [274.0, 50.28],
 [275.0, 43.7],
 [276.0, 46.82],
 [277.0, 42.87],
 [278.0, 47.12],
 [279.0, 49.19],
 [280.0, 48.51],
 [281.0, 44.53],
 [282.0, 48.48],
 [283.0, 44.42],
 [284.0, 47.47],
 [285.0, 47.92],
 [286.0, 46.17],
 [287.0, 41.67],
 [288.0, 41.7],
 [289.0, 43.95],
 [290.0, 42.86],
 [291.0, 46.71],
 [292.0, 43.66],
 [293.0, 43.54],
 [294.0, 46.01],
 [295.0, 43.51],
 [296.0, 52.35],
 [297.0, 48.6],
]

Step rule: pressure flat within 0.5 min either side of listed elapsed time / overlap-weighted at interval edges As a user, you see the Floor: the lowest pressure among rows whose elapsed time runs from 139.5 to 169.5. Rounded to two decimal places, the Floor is 38.94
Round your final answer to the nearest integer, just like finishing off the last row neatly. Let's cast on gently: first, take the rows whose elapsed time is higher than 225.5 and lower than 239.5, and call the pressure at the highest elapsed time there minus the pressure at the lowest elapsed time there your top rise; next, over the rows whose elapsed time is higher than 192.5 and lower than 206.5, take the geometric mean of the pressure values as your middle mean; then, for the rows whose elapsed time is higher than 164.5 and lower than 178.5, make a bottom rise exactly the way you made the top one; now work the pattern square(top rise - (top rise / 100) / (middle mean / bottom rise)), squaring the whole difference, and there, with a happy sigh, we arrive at 155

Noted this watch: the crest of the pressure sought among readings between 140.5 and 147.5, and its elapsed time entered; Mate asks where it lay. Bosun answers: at 144.0 min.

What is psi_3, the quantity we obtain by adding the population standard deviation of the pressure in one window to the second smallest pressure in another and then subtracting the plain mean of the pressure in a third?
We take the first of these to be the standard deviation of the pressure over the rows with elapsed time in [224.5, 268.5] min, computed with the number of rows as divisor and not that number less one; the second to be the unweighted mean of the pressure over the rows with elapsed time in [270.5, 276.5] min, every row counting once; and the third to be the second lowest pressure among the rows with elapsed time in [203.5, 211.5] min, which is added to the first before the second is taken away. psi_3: 4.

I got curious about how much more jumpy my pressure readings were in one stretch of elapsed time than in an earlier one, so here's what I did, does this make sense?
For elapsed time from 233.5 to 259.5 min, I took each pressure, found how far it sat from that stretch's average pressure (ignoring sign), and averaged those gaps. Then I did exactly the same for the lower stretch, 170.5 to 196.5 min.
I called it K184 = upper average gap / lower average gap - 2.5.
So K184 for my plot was -1.34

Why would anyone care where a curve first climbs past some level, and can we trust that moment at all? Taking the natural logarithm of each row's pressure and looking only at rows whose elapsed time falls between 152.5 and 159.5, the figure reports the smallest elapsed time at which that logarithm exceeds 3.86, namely 153.0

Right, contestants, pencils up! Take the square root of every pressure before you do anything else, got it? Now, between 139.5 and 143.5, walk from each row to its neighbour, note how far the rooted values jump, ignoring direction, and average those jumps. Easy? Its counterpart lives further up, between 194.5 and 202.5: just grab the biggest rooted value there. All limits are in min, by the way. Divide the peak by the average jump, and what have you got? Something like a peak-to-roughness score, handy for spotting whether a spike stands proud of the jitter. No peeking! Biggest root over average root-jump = 28.8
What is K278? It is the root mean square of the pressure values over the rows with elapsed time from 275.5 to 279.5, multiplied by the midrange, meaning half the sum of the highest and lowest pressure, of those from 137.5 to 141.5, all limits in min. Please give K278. 2873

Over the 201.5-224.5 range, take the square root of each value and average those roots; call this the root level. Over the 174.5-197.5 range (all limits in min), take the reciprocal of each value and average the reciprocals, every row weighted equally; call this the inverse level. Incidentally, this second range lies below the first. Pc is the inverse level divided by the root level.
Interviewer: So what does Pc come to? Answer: 0.0040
